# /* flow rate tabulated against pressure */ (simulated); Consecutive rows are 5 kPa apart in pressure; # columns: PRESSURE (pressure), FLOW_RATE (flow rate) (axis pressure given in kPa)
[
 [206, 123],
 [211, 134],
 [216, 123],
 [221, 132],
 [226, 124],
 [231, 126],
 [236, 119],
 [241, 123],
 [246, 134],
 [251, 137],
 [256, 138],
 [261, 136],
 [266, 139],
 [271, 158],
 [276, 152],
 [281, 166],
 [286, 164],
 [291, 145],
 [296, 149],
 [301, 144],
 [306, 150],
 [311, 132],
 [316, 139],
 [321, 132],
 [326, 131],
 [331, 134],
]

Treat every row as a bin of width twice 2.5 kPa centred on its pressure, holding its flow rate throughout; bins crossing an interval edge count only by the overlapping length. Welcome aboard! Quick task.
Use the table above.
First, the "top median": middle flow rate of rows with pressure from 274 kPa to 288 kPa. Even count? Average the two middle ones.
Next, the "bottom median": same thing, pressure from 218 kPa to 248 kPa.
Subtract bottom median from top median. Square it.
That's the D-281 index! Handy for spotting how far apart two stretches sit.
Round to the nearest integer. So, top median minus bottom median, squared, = 1521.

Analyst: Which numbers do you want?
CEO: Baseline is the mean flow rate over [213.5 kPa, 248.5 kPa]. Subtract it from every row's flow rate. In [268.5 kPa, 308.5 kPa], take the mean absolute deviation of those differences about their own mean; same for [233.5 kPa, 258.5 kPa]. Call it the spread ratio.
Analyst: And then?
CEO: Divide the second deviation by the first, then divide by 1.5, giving 0.71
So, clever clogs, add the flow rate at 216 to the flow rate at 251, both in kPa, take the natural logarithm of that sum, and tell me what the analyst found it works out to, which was 5.56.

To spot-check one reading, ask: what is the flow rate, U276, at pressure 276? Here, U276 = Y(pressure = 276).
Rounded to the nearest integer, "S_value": 152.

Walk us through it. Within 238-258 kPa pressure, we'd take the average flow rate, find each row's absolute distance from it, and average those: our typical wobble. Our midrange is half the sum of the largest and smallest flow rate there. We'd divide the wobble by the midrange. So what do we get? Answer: 0.04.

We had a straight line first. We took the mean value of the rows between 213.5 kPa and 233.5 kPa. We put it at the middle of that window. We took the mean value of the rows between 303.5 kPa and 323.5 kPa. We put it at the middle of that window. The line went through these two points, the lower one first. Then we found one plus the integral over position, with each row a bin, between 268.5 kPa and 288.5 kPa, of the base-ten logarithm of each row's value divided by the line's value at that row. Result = 2.56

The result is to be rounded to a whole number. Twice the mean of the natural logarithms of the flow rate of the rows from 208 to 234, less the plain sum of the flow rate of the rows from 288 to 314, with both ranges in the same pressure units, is -710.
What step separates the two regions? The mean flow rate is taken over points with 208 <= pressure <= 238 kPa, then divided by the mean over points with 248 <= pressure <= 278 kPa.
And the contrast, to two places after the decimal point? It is 0.88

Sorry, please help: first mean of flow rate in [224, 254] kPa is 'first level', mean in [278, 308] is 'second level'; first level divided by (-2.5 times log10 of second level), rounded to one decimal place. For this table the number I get -23.3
